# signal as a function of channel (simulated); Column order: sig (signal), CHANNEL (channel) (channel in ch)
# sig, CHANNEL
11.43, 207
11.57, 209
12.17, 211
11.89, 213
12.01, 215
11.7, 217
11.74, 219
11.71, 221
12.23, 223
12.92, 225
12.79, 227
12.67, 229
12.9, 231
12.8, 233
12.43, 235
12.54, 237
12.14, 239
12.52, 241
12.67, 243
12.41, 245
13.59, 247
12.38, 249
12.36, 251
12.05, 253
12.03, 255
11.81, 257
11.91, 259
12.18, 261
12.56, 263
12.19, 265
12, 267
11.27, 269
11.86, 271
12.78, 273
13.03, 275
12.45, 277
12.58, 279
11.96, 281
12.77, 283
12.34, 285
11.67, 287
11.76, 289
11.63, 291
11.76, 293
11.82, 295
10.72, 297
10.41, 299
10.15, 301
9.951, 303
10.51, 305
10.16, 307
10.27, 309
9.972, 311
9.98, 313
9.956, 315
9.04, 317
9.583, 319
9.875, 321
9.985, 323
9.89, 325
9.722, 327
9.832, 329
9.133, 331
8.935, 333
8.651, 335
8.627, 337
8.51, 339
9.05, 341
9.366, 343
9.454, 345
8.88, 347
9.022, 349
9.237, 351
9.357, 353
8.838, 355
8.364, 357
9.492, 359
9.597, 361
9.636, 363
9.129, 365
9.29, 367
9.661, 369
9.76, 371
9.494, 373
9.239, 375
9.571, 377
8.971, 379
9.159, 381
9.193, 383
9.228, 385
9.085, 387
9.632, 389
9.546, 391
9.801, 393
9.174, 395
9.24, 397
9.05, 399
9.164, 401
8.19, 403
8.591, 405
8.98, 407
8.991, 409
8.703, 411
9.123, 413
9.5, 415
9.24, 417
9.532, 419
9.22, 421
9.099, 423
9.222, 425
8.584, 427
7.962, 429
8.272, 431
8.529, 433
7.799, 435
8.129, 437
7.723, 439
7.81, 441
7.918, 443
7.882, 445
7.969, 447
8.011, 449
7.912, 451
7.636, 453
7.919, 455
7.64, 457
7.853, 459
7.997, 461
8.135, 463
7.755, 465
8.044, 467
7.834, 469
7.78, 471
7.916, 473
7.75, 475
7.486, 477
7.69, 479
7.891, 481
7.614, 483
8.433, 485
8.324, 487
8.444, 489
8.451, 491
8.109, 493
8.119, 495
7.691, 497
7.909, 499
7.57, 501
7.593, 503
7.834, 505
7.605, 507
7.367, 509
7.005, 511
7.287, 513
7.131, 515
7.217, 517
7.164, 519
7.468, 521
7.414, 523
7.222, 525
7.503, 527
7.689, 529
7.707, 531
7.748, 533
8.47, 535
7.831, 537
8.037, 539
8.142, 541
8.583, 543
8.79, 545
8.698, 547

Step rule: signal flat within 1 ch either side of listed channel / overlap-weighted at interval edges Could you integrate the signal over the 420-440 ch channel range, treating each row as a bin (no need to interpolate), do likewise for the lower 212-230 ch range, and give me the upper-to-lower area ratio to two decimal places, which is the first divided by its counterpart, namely 0.77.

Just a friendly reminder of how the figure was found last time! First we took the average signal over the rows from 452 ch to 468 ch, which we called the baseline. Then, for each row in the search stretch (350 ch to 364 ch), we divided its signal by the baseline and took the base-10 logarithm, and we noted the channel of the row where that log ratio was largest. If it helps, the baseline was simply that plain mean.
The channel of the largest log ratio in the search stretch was 363 ch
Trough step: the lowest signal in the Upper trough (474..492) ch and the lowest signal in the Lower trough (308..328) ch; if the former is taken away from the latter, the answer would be 1.55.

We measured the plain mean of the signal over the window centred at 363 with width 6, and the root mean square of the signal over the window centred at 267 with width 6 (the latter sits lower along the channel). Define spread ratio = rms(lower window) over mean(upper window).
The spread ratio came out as 1.25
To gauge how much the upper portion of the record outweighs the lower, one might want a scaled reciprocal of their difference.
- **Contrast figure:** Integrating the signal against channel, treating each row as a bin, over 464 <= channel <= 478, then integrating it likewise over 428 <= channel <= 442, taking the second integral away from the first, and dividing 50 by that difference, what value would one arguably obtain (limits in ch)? -15.1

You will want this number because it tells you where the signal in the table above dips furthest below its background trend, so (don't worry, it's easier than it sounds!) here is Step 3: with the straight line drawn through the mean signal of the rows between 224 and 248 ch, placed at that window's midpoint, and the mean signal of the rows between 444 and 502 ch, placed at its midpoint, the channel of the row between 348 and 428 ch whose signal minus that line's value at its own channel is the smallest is 357 ch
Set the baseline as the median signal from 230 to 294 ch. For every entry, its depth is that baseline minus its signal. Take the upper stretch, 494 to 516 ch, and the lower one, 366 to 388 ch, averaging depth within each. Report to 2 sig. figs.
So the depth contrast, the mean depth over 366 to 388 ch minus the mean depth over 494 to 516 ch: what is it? -1.8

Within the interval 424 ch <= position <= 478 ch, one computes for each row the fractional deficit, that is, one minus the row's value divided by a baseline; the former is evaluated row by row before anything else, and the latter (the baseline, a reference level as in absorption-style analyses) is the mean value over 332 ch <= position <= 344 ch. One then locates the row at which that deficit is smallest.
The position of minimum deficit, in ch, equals 425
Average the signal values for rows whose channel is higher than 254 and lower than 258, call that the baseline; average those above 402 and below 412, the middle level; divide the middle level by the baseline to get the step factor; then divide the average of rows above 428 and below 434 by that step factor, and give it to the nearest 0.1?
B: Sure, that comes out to 11.3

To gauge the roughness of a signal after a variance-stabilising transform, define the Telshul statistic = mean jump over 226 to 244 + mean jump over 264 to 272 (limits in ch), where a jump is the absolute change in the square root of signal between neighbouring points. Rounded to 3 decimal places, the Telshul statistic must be 0.107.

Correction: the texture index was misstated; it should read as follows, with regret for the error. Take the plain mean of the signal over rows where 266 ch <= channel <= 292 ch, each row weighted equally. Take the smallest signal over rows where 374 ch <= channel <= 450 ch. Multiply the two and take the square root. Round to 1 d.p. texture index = 9.7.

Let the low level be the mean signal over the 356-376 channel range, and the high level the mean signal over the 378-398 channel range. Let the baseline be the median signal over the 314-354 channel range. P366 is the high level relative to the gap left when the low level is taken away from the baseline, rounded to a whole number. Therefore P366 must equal -134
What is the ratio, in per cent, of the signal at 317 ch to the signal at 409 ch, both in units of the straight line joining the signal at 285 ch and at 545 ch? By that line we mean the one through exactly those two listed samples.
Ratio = 90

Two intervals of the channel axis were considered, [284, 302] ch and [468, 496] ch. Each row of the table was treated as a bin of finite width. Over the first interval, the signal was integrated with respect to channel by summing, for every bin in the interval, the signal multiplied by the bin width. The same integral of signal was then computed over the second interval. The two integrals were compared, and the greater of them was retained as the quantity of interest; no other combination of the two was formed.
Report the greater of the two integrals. 224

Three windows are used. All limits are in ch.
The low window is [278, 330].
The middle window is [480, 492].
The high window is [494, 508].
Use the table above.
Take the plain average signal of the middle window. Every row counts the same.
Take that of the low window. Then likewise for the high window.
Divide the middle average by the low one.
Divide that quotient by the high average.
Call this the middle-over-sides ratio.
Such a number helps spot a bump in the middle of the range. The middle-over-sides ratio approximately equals 0.099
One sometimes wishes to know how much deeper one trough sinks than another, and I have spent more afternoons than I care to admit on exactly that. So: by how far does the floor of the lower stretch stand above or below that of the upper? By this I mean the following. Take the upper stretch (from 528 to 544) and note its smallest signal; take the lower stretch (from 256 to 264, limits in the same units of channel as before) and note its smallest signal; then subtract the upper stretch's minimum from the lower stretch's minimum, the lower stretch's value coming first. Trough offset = 4.1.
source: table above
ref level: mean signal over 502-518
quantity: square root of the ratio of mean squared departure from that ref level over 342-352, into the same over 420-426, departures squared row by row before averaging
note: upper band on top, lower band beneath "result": 0.99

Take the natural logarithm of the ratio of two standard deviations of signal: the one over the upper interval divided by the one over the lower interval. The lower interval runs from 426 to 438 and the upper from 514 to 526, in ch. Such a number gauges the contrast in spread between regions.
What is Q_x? -0.8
